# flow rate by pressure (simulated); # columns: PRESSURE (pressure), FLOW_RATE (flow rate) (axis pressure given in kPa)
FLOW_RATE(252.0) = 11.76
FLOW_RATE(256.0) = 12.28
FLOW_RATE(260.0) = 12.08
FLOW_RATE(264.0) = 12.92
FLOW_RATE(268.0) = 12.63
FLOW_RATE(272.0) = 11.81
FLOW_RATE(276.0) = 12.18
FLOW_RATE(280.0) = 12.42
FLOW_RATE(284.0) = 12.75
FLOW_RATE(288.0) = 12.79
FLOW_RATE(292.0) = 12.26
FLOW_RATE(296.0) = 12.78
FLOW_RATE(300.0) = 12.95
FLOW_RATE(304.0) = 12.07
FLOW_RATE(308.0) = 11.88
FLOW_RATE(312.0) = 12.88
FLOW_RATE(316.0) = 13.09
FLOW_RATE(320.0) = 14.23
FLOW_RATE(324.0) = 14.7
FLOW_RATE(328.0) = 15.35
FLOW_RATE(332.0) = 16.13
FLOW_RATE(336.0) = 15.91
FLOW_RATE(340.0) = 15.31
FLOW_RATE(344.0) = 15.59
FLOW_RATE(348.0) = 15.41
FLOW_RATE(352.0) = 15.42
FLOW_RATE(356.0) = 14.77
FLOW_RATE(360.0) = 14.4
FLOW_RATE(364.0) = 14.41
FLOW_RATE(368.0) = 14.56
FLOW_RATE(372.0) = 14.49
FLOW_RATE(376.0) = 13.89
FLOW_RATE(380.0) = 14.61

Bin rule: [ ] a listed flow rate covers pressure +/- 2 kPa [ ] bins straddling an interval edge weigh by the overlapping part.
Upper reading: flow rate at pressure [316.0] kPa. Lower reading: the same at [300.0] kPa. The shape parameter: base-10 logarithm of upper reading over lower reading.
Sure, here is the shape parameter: 0.0047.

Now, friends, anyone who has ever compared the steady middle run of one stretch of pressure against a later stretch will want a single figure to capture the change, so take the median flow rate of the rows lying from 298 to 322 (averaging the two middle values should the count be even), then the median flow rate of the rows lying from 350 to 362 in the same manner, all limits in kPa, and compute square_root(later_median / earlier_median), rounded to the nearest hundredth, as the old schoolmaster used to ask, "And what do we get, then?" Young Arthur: 1.07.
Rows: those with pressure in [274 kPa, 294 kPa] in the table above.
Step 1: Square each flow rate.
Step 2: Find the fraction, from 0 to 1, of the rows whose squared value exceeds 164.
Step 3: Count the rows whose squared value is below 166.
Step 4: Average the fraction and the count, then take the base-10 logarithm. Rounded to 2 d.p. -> 0.40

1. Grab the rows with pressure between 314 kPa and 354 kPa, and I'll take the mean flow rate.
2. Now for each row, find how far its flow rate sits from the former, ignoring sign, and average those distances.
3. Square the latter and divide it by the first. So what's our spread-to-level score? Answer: 0.029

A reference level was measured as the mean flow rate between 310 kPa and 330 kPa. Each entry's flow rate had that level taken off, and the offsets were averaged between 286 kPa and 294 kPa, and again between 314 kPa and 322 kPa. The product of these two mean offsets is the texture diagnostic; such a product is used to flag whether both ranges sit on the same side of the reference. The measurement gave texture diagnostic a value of 0.6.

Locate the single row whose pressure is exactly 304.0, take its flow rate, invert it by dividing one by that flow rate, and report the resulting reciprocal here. 0.083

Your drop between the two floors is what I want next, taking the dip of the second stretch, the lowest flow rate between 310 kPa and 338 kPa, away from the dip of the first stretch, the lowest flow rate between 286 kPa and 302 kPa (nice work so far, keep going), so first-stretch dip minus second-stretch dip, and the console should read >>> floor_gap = -0.62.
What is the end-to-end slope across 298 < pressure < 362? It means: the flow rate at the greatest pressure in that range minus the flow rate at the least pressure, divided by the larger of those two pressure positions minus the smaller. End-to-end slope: 0.02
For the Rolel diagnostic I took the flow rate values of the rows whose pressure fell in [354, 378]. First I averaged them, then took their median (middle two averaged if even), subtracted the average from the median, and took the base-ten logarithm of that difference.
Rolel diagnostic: -1.52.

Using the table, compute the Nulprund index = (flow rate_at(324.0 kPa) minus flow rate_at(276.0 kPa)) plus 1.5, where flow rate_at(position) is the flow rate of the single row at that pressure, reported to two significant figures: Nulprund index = 4.0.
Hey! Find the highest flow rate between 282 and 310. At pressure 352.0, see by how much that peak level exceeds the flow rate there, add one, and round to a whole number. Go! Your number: -1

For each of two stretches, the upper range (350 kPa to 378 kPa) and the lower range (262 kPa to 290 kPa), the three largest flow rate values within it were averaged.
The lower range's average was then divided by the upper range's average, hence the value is 0.86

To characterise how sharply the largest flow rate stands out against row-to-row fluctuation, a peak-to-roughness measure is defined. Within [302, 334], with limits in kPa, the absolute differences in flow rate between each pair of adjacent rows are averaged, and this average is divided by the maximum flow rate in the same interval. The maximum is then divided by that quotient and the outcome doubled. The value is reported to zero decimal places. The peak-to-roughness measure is 820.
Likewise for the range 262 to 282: 776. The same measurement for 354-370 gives 2470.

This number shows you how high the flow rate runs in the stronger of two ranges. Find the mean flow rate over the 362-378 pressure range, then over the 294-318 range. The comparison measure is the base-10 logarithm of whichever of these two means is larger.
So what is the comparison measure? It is 1.16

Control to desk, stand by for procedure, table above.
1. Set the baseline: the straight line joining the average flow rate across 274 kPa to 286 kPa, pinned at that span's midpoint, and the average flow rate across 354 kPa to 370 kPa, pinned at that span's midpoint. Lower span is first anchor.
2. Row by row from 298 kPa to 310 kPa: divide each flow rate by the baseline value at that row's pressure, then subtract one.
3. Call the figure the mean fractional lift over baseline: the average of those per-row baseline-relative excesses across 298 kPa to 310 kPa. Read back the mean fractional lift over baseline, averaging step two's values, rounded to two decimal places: -0.06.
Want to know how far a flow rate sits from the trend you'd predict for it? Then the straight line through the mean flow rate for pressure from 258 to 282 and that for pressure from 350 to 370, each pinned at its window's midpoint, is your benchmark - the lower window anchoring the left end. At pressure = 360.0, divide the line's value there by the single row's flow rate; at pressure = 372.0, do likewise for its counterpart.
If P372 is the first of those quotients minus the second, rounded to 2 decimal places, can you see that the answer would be -0.02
